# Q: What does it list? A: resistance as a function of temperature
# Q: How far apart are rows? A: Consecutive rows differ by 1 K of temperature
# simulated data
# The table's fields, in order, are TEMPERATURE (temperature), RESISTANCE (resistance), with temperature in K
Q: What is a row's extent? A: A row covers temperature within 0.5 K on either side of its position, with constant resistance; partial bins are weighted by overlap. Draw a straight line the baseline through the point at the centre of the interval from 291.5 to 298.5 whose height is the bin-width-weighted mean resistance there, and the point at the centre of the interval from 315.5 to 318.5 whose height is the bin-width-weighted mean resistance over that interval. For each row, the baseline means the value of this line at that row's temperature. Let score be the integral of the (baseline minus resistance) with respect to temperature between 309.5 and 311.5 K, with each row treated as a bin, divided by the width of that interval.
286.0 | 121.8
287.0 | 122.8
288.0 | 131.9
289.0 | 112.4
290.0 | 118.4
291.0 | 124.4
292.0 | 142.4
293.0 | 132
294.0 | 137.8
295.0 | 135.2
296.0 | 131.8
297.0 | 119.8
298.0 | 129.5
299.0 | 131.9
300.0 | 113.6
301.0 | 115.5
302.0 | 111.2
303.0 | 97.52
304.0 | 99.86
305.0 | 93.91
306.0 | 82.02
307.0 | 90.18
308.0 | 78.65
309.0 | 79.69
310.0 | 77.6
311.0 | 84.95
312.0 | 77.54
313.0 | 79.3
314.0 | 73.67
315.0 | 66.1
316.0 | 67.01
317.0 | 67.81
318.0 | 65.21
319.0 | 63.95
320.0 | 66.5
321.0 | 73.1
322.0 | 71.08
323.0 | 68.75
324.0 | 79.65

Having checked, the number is 4.9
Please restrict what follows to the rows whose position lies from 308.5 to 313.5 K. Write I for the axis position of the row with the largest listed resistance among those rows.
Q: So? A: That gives 311.0 K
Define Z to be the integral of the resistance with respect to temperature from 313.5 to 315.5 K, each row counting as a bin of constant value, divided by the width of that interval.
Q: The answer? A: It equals 70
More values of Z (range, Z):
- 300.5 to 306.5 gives 100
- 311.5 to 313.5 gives 78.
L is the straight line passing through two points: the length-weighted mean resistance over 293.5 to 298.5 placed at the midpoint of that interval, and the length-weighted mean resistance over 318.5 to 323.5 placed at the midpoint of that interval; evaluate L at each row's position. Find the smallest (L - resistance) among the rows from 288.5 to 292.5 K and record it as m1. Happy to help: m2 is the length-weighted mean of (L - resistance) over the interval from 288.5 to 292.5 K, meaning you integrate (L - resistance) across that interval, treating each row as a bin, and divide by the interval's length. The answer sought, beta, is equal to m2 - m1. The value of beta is 21.7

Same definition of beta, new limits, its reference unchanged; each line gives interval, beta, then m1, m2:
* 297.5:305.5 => 14.1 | -9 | 6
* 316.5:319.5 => 0.8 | 10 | 10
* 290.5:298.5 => 6.6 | -4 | 3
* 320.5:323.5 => 0.3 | -5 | -5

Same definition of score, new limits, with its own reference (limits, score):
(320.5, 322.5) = -18.9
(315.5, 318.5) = 0.0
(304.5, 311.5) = 9.8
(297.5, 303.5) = -0.4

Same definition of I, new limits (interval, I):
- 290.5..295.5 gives 292.0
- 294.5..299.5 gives 295.0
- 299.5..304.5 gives 301.0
